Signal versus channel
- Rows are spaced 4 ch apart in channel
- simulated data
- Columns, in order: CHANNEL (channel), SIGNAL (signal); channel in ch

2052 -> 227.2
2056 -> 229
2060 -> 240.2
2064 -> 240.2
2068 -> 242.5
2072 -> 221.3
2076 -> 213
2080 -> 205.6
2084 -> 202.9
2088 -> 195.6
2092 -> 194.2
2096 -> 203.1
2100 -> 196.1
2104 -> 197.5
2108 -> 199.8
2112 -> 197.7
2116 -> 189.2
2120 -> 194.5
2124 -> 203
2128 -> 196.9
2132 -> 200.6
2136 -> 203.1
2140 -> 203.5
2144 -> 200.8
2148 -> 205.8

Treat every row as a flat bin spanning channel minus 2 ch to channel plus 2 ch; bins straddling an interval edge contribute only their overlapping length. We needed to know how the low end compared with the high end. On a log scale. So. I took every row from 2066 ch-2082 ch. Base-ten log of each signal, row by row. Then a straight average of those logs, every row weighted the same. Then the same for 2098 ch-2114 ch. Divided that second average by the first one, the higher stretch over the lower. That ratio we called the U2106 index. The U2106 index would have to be 0.98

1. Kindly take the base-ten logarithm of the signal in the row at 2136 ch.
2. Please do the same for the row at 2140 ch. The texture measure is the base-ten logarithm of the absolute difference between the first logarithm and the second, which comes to -3.1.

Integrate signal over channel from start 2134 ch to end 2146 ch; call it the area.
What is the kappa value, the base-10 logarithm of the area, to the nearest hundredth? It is 3.39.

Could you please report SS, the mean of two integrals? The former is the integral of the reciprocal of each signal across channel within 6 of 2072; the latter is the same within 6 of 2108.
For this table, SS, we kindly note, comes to 0.057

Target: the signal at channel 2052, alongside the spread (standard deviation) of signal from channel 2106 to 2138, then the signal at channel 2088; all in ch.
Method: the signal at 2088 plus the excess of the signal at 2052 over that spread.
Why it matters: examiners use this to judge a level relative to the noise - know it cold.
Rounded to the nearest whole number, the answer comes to 418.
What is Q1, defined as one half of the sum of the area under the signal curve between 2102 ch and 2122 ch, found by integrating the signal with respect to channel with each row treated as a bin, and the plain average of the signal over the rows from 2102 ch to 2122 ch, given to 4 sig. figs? 2055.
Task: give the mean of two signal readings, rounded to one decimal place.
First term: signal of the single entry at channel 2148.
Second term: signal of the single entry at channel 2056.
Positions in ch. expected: 217.4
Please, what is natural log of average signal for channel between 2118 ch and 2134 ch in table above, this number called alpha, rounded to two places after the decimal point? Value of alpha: 5.29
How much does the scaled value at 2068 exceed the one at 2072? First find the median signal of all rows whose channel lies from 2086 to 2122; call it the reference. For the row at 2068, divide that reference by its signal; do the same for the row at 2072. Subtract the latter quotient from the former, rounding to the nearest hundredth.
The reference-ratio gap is -0.08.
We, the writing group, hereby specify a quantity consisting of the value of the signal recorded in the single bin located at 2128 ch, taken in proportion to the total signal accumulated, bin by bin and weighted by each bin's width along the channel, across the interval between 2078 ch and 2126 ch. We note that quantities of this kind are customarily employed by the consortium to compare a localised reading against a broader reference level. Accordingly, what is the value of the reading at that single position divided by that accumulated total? 0.0207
